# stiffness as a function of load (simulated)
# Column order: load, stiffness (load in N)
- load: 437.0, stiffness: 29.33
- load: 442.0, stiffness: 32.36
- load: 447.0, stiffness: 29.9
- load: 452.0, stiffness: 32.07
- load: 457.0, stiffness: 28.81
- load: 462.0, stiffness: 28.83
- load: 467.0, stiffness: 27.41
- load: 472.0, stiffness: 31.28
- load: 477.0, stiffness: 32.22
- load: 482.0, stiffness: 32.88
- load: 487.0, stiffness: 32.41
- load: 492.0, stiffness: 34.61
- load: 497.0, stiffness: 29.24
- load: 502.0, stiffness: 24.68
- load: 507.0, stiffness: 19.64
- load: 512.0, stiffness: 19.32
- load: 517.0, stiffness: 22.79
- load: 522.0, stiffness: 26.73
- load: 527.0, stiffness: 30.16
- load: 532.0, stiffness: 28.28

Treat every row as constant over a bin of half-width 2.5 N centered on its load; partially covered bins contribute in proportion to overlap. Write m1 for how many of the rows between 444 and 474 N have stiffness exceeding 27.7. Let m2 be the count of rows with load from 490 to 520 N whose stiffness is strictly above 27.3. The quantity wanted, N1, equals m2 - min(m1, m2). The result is 0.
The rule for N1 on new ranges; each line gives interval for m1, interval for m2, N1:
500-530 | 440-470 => 5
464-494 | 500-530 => 0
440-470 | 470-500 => 1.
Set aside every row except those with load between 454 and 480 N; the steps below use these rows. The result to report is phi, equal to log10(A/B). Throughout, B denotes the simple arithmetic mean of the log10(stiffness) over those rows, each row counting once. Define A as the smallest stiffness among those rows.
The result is 1.27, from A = 27.41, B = 1.47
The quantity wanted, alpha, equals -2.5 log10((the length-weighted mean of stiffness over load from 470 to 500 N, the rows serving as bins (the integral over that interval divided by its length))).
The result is -3.76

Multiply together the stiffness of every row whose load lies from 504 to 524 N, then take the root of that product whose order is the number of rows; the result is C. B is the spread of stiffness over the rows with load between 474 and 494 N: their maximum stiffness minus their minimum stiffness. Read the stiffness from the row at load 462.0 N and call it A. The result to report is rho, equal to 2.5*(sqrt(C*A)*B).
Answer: 150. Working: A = 28.83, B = 2.4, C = 21.9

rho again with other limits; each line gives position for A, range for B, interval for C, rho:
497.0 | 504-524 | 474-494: 576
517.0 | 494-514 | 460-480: 647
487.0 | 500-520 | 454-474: 411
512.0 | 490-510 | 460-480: 899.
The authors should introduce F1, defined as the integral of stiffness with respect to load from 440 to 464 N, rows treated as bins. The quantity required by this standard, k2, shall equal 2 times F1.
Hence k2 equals 1459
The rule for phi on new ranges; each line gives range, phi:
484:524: 1.14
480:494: 1.33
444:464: 1.29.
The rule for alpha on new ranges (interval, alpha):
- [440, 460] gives -3.72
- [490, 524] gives -3.50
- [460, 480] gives -3.69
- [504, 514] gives -3.24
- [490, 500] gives -3.74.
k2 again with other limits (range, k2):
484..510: 1458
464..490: 1625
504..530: 1239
